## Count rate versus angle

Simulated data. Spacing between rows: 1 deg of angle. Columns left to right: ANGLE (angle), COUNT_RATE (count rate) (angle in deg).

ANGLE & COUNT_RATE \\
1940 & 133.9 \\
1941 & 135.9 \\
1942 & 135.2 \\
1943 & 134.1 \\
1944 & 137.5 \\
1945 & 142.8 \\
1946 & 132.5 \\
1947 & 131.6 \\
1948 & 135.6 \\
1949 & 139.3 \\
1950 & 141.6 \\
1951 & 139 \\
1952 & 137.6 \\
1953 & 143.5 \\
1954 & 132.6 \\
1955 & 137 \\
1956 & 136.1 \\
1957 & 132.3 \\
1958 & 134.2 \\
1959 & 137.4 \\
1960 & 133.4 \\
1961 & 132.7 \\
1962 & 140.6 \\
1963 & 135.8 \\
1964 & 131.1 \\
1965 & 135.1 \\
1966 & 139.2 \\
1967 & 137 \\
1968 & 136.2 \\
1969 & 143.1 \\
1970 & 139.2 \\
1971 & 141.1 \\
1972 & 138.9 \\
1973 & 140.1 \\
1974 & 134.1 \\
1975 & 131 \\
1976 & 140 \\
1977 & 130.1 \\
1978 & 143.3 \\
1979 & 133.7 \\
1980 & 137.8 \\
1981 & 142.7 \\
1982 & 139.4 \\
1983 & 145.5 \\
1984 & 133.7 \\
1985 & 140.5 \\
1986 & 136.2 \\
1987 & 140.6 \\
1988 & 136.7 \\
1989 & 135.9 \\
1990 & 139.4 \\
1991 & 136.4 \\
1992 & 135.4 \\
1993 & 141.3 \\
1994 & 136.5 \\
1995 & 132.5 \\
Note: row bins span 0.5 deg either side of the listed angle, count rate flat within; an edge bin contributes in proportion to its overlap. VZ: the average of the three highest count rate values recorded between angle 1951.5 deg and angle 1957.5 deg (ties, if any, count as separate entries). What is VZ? 139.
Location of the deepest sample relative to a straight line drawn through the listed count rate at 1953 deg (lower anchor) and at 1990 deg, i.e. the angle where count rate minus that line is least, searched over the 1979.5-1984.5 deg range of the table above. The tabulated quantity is 1984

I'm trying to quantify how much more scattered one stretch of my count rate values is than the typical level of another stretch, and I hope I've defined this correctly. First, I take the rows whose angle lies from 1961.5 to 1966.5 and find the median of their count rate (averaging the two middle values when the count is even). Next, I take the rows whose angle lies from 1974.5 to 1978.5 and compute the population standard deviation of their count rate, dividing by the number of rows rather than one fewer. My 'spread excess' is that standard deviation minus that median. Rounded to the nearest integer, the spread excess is -130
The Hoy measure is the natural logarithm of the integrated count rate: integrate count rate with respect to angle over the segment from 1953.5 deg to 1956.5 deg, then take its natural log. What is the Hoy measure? 6.01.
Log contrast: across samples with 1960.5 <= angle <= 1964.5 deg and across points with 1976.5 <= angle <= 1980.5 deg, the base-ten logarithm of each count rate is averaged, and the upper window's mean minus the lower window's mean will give 0.0036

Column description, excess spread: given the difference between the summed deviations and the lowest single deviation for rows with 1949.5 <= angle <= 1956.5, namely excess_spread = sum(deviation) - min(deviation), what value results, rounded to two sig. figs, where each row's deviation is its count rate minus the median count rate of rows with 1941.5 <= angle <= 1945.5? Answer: 17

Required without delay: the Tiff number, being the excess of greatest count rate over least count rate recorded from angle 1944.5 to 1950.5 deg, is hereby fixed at 11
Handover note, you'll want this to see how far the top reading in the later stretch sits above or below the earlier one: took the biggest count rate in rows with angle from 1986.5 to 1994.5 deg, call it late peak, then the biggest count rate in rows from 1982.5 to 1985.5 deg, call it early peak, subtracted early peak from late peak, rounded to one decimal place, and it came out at -4.2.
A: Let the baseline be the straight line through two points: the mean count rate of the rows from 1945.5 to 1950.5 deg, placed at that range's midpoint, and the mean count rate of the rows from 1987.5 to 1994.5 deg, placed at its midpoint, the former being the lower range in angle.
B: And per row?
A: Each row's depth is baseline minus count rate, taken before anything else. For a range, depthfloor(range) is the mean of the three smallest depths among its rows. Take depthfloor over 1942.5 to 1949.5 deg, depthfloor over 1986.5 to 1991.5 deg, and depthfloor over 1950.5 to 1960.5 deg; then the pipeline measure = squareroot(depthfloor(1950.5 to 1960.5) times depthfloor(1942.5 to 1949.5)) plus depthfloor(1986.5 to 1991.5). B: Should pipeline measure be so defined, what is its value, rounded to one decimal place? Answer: 2.2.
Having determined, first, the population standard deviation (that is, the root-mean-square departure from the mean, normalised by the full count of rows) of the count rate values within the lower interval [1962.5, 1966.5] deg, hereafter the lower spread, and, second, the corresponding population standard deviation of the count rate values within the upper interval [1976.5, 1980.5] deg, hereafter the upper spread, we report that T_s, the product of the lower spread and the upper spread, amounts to 14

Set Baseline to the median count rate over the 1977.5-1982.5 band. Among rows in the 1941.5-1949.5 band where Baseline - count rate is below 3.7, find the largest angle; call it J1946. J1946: 1949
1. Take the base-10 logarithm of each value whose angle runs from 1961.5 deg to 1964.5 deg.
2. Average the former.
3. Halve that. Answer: 1.066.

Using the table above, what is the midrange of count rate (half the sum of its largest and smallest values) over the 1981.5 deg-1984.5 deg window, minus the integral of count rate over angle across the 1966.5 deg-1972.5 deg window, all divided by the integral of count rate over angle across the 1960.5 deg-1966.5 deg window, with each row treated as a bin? -0.9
